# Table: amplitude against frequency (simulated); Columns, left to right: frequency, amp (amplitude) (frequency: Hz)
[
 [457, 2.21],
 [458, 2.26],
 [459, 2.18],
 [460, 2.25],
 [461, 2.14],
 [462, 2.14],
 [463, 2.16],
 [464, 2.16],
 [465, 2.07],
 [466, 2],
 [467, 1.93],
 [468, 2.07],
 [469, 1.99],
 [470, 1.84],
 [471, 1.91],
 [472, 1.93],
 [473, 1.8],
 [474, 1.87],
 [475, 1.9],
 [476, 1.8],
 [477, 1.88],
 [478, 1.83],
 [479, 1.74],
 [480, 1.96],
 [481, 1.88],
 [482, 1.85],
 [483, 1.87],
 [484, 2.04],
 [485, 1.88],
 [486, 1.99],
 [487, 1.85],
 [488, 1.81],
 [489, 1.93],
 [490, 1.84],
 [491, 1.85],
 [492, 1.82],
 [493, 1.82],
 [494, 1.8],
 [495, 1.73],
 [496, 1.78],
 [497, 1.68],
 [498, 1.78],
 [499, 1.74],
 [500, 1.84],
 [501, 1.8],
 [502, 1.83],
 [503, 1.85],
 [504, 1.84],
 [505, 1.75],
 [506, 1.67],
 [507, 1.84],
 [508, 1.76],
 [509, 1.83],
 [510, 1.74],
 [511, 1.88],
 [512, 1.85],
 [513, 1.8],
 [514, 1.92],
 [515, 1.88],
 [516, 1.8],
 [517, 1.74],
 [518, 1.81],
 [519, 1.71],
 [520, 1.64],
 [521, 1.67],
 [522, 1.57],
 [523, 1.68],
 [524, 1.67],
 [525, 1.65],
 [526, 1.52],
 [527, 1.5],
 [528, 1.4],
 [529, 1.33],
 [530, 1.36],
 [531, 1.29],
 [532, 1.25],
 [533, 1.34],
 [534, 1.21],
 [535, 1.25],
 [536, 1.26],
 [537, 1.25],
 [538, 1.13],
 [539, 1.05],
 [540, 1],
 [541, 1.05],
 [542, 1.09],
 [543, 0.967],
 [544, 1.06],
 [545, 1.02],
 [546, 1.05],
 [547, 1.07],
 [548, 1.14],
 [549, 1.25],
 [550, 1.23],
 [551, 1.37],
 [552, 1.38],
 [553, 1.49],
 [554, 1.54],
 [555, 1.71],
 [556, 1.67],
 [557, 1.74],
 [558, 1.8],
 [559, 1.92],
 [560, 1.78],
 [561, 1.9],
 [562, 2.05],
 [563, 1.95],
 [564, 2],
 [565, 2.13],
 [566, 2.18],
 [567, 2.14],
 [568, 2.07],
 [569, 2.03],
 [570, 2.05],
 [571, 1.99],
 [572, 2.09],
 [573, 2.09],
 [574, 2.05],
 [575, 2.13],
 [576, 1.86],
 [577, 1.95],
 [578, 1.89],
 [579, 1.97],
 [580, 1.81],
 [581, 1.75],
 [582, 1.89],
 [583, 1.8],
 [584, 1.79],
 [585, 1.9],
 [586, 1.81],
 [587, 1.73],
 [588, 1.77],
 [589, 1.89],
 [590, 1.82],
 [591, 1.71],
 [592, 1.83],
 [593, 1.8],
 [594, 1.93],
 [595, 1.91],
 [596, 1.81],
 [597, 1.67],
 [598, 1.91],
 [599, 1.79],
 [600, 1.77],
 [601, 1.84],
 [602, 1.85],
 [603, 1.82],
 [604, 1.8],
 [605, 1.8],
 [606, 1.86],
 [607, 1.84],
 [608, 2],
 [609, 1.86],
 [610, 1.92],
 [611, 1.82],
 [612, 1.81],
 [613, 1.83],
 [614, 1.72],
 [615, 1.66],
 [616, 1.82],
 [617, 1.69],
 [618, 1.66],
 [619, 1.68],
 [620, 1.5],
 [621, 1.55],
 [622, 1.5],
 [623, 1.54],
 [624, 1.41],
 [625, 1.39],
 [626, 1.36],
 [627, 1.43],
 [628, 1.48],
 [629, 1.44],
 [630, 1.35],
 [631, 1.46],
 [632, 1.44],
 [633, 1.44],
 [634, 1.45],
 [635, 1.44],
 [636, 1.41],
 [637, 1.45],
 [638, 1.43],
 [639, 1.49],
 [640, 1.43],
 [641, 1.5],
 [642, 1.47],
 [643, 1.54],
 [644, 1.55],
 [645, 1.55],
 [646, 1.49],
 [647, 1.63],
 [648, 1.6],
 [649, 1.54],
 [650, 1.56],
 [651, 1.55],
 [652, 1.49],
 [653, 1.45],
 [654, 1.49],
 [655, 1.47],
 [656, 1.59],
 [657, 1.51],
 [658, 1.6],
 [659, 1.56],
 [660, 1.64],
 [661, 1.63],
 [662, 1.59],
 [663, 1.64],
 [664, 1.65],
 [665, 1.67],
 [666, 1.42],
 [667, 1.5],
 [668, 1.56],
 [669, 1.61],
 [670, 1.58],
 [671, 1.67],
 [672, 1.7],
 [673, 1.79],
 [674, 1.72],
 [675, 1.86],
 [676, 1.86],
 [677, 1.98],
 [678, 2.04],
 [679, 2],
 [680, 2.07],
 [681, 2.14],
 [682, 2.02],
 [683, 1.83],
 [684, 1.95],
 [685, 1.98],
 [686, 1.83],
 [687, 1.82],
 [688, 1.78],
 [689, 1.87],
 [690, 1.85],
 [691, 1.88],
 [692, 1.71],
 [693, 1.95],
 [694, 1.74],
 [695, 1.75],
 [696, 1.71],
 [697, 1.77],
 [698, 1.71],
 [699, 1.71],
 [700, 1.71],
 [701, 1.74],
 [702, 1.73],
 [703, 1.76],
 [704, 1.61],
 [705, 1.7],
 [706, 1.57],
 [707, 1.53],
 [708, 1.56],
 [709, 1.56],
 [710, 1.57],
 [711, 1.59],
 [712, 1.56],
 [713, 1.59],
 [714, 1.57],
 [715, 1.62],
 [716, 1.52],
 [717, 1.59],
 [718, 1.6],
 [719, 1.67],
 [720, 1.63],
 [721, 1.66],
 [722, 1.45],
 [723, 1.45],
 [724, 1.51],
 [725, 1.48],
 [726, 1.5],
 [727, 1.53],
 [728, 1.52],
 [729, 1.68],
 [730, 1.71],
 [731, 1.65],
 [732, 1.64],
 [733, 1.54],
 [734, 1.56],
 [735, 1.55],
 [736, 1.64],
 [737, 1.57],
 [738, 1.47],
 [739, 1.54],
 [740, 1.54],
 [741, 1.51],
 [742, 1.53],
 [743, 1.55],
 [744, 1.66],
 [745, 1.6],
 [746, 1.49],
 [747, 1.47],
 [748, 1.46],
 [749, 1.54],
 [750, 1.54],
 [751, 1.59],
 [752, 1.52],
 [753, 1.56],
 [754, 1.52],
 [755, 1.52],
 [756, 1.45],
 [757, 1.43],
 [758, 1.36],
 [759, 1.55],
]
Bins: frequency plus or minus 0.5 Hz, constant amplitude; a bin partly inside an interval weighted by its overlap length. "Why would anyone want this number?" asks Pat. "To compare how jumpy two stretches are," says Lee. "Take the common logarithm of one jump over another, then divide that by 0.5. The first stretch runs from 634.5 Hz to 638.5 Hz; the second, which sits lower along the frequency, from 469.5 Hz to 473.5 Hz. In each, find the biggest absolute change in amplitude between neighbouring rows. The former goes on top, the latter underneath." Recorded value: -1.0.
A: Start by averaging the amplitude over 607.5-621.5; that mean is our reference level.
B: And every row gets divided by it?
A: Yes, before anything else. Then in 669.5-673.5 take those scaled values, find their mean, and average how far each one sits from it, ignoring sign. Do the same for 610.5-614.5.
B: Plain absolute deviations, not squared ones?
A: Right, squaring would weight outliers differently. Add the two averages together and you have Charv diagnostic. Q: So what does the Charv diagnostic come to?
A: 0.056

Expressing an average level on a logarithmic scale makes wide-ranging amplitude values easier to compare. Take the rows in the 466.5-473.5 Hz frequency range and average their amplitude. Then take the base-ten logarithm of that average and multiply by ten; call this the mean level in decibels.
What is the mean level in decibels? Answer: 2.8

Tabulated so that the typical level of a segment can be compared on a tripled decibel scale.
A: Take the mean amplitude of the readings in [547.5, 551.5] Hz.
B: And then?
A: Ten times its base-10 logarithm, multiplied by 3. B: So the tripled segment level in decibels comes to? 2.9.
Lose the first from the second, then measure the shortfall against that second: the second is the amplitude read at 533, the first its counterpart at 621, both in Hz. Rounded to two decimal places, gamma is -0.16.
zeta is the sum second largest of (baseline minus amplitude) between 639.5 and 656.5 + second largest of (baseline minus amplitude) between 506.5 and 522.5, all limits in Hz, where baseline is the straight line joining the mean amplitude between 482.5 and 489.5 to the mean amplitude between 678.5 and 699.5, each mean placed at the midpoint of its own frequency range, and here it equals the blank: 0.68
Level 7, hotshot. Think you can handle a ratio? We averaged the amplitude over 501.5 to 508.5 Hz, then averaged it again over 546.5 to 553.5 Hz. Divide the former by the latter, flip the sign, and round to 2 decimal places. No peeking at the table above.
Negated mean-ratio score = -1.40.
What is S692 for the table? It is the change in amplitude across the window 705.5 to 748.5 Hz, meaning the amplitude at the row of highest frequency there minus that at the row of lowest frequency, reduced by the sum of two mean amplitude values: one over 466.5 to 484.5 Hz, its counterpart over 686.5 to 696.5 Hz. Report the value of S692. -3.8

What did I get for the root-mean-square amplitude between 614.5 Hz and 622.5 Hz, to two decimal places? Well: 1.64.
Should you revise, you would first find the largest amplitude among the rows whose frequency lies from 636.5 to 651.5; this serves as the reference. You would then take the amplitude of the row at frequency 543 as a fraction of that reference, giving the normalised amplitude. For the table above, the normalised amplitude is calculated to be 0.59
